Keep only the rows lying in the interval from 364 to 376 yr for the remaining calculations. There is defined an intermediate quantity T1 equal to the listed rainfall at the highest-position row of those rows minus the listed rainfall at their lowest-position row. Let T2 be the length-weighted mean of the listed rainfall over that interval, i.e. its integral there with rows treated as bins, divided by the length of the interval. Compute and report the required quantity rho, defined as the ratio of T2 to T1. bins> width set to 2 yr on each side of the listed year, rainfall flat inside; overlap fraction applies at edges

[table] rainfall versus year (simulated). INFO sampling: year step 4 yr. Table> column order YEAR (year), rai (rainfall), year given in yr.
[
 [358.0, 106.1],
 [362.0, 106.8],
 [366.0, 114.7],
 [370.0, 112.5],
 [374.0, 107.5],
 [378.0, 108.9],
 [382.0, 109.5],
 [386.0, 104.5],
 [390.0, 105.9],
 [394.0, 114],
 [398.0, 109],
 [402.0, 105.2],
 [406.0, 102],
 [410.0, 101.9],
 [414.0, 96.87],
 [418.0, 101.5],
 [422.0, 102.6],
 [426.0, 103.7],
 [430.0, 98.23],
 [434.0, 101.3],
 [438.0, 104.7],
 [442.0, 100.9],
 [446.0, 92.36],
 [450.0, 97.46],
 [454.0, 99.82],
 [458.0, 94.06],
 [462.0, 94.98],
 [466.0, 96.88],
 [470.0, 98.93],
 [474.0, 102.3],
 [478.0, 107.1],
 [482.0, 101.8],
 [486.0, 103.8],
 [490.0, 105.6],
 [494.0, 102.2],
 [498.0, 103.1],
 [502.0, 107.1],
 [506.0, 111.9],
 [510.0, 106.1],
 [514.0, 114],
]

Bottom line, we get -15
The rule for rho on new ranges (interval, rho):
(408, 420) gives -250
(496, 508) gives 12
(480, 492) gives 27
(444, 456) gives 13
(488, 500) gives -41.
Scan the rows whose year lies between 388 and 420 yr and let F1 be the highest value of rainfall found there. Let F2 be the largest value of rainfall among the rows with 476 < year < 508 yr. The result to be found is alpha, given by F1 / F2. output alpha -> 1.02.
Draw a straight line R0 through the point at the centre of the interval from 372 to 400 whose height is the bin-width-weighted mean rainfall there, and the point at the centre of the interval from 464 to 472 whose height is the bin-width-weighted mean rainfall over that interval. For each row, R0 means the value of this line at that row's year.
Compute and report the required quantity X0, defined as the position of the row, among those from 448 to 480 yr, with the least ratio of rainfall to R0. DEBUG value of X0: 458.0 yr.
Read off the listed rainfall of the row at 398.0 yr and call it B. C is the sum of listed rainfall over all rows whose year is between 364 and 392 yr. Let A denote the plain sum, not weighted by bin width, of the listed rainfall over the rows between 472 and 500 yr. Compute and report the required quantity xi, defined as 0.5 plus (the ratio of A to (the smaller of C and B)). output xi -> 7.2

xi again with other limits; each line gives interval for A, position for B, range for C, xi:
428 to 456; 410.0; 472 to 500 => 7.3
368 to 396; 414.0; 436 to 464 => 8.4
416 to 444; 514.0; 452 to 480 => 6.8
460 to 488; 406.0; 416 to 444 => 7.4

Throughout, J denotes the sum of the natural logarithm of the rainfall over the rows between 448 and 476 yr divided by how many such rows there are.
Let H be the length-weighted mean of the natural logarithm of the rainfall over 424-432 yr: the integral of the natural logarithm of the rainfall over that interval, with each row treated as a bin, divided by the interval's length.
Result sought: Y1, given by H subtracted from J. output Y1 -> -0.03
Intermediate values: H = 4.614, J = 4.58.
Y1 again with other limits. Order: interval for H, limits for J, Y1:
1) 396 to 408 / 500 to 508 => 0.04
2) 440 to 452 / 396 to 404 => 0.10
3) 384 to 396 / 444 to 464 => -0.12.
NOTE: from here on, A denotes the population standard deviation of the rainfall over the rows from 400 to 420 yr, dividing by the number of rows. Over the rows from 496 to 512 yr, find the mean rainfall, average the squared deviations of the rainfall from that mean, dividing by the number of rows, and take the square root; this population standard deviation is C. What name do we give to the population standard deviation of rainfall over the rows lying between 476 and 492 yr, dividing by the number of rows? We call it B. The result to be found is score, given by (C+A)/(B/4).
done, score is 11.8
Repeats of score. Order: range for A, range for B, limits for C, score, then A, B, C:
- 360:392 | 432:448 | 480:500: 4.0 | 3.2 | 4.6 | 1.3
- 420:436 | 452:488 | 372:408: 5.3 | 2.0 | 4.0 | 3.3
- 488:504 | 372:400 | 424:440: 6.3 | 2.0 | 2.8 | 2.5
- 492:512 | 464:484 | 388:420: 9.6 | 3.4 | 3.5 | 4.9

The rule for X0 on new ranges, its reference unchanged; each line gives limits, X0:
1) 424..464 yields 446.0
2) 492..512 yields 494.0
